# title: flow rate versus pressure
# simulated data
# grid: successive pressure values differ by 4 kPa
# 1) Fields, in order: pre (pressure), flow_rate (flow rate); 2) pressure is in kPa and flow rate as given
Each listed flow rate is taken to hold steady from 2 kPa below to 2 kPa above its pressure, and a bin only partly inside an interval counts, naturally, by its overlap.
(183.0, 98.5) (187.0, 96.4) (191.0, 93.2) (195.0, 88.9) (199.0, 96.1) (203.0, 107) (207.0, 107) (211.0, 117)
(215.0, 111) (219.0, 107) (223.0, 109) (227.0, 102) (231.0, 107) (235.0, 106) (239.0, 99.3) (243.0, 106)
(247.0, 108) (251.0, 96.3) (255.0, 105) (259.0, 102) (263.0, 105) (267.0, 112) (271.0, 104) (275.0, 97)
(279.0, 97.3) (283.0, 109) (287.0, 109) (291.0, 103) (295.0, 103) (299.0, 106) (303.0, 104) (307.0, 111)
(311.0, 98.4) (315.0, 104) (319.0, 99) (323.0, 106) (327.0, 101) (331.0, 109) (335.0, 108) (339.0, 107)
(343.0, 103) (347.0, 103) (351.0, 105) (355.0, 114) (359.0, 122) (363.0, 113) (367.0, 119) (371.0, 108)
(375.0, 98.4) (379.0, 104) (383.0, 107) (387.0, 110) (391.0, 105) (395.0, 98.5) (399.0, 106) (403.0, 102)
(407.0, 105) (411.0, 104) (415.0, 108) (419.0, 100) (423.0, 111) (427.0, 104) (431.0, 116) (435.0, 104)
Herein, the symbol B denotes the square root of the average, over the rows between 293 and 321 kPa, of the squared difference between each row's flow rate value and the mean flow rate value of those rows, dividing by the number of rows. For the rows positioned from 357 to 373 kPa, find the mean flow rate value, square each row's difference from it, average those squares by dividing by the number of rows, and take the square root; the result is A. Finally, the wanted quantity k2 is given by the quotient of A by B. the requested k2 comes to 1.37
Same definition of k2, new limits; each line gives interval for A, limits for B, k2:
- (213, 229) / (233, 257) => 0.80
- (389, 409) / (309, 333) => 0.72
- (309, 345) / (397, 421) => 1.40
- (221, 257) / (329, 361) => 0.67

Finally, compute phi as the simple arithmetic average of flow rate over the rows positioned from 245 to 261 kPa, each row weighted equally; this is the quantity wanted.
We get 103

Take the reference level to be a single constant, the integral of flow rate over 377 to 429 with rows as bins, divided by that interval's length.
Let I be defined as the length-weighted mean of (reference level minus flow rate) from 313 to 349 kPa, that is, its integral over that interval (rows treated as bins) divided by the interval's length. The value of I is 0.52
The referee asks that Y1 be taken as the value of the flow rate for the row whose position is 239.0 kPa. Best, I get 99.3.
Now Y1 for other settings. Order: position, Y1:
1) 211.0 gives 117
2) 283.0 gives 109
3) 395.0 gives 98.5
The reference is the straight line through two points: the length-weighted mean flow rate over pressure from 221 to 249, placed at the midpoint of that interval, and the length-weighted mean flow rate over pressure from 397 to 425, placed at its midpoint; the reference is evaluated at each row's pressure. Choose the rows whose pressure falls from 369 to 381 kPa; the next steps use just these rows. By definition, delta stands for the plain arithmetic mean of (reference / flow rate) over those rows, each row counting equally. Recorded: 1.018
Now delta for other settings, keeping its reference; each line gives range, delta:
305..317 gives 1.010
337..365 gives 0.963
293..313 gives 1.009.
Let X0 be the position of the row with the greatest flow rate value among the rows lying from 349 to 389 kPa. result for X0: 359.0 kPa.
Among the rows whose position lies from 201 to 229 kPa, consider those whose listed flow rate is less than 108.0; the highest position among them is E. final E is 227.0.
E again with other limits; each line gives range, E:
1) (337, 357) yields 351.0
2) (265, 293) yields 291.0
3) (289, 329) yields 327.0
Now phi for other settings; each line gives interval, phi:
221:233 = 106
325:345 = 106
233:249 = 105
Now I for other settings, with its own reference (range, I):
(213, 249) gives -1.18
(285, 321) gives 0.81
